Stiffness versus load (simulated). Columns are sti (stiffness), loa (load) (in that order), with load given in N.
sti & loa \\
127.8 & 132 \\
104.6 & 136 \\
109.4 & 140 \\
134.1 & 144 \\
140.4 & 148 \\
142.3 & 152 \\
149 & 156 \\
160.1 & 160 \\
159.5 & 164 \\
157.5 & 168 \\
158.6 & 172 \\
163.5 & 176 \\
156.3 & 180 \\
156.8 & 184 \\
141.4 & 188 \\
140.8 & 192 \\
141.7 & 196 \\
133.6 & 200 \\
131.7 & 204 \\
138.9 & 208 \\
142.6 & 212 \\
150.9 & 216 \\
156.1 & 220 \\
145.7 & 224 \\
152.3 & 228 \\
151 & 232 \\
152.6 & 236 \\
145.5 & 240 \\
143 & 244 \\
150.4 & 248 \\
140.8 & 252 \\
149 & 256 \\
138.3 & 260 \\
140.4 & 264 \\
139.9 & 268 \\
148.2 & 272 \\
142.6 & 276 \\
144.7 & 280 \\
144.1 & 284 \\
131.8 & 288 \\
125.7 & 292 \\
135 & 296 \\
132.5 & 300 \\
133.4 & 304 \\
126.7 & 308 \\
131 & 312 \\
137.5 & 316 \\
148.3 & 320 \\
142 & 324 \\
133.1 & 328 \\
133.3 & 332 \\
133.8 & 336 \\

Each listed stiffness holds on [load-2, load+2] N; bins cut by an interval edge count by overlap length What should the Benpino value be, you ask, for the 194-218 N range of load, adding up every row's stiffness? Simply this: 839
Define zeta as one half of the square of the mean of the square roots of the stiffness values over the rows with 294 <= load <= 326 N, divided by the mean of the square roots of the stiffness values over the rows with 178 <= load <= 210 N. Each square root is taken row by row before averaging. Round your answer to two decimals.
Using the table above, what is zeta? 5.68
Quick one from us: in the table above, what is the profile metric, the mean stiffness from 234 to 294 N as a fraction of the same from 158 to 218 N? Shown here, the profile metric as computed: 0.96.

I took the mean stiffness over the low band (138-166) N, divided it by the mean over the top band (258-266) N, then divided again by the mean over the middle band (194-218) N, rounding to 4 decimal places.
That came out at 0.0073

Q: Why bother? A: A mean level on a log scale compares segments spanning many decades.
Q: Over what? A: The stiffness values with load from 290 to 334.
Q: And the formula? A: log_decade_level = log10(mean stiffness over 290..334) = 2.13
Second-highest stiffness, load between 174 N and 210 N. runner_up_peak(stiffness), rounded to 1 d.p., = 156.8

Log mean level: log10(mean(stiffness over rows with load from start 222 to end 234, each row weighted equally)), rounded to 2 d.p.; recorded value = 2.18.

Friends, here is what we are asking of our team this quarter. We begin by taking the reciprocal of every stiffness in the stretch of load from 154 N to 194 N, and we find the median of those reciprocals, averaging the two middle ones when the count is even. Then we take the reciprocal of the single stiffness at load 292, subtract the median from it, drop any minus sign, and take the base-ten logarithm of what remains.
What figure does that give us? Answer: -2.8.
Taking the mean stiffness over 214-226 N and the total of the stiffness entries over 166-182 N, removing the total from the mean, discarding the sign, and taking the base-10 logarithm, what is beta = 2.69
